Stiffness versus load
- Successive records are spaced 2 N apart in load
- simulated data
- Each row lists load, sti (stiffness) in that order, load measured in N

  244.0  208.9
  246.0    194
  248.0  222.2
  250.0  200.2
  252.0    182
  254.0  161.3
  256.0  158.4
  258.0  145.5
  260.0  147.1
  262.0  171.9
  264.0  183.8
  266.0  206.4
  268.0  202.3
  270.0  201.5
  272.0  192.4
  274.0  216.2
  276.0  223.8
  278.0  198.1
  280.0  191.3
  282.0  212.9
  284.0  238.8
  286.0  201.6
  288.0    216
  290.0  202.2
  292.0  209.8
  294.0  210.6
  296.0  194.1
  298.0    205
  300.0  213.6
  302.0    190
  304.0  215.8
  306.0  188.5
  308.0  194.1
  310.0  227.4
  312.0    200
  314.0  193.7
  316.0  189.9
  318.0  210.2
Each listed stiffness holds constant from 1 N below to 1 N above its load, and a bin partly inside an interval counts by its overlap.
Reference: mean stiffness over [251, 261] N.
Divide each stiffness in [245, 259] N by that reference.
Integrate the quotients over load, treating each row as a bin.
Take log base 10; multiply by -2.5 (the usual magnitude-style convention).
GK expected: -3.00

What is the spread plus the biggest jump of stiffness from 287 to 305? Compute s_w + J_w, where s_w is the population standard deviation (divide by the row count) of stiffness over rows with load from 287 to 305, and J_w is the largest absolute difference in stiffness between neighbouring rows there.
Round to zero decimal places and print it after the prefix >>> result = 35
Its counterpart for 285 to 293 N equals 20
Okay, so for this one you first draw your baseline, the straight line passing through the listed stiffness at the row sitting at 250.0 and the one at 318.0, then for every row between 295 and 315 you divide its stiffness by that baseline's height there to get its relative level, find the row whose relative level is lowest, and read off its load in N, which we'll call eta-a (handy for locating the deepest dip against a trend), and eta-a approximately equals 306.0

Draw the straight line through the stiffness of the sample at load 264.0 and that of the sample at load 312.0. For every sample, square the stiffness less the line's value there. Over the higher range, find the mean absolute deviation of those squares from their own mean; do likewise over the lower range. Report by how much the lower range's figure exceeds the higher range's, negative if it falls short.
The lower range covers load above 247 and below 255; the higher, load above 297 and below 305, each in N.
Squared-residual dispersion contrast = 488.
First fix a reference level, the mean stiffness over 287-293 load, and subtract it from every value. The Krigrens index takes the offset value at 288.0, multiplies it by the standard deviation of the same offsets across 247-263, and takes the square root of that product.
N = 13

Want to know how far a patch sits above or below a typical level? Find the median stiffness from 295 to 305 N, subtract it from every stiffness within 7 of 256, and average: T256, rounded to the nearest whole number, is -38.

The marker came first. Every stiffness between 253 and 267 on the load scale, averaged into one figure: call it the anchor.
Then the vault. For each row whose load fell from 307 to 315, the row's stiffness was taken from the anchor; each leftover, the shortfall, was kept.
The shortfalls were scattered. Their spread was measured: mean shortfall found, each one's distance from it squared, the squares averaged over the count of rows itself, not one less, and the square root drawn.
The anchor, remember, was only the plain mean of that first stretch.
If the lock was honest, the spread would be 14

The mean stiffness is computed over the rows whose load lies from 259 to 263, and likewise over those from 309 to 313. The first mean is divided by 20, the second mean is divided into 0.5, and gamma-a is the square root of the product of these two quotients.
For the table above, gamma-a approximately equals 0.137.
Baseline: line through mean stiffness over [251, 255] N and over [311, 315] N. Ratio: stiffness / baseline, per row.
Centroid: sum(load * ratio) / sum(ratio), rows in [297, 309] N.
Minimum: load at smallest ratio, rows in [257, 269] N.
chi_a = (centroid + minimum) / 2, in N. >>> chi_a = 280.4 N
